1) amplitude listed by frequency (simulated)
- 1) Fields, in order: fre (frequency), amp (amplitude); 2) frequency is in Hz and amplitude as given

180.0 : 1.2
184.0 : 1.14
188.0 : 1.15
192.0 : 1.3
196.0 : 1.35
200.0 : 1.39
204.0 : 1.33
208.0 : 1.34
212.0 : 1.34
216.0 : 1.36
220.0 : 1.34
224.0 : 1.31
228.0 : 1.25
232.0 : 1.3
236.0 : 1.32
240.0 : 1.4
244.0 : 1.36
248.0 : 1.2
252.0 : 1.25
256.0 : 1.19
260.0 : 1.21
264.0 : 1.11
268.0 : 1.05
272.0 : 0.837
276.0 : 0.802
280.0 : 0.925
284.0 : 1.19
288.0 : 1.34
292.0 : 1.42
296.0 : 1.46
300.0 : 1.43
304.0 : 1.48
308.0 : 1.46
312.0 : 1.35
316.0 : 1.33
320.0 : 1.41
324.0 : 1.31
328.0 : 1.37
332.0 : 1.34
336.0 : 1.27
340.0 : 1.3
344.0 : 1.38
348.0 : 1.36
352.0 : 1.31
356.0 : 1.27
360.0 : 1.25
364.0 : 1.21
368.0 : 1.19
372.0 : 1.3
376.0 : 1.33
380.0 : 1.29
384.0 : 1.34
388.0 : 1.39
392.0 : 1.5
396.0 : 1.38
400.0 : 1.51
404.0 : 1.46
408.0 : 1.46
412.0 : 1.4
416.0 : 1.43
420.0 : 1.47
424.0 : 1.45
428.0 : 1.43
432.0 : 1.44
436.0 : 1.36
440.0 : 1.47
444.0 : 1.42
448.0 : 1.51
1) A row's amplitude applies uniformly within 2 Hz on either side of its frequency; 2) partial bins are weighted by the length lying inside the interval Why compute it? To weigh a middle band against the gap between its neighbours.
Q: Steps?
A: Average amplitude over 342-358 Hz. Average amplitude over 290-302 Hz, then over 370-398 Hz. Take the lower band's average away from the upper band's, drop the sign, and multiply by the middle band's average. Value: 0.10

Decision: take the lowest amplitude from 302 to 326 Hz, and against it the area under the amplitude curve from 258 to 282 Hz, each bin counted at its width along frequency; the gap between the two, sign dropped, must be 22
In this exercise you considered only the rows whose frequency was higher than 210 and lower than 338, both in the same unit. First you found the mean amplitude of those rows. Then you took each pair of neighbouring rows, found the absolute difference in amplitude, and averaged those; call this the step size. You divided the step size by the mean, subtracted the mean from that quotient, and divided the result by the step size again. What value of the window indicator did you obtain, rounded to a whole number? -17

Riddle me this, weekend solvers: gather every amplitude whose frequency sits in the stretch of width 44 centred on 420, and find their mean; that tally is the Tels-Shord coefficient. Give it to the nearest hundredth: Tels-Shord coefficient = 1.44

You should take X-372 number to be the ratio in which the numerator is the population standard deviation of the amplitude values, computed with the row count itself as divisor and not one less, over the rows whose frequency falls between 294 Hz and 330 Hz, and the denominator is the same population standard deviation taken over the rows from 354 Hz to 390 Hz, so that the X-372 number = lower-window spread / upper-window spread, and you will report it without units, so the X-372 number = 1.0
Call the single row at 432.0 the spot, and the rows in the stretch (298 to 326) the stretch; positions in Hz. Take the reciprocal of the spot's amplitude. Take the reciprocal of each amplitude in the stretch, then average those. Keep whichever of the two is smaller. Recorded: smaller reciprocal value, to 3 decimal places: 0.694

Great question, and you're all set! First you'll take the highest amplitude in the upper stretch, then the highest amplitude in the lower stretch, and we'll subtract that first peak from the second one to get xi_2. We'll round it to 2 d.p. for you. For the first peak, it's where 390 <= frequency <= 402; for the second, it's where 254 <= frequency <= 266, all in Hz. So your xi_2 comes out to -0.30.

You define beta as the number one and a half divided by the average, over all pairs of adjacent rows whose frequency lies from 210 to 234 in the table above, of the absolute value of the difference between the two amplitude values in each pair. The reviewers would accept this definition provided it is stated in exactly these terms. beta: 42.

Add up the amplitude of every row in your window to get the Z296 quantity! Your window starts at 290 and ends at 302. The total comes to 4.3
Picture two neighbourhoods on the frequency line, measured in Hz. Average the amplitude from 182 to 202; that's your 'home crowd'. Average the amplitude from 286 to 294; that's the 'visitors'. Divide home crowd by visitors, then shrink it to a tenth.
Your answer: 0.092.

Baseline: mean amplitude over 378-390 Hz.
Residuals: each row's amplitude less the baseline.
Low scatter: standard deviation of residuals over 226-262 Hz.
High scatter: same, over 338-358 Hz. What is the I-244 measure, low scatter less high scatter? 0.029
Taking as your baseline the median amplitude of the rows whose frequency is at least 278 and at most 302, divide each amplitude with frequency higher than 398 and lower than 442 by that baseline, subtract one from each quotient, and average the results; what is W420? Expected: 0.046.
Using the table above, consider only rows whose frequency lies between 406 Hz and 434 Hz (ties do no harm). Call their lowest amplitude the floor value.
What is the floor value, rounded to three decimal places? 1.400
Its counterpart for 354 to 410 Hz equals 1.190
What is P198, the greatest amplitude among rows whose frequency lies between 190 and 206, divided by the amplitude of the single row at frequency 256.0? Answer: 1.17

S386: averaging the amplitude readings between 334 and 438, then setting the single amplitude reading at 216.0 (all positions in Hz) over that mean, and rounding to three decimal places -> 0.997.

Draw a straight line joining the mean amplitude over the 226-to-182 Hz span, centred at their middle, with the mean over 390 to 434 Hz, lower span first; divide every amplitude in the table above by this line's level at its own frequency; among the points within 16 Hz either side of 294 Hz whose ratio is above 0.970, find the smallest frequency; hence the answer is 288.0 Hz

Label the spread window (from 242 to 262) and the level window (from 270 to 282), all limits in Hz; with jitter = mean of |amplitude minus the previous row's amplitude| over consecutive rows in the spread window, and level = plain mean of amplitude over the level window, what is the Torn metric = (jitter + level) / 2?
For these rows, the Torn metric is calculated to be 0.464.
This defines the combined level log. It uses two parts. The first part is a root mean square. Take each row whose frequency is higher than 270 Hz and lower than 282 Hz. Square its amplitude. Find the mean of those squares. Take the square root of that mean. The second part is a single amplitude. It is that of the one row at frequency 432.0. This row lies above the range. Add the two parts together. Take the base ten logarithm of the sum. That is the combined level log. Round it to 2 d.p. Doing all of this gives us 0.36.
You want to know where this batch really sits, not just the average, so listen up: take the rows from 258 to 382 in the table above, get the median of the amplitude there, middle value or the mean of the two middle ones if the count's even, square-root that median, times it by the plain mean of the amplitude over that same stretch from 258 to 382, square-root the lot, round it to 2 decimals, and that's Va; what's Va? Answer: 1.20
